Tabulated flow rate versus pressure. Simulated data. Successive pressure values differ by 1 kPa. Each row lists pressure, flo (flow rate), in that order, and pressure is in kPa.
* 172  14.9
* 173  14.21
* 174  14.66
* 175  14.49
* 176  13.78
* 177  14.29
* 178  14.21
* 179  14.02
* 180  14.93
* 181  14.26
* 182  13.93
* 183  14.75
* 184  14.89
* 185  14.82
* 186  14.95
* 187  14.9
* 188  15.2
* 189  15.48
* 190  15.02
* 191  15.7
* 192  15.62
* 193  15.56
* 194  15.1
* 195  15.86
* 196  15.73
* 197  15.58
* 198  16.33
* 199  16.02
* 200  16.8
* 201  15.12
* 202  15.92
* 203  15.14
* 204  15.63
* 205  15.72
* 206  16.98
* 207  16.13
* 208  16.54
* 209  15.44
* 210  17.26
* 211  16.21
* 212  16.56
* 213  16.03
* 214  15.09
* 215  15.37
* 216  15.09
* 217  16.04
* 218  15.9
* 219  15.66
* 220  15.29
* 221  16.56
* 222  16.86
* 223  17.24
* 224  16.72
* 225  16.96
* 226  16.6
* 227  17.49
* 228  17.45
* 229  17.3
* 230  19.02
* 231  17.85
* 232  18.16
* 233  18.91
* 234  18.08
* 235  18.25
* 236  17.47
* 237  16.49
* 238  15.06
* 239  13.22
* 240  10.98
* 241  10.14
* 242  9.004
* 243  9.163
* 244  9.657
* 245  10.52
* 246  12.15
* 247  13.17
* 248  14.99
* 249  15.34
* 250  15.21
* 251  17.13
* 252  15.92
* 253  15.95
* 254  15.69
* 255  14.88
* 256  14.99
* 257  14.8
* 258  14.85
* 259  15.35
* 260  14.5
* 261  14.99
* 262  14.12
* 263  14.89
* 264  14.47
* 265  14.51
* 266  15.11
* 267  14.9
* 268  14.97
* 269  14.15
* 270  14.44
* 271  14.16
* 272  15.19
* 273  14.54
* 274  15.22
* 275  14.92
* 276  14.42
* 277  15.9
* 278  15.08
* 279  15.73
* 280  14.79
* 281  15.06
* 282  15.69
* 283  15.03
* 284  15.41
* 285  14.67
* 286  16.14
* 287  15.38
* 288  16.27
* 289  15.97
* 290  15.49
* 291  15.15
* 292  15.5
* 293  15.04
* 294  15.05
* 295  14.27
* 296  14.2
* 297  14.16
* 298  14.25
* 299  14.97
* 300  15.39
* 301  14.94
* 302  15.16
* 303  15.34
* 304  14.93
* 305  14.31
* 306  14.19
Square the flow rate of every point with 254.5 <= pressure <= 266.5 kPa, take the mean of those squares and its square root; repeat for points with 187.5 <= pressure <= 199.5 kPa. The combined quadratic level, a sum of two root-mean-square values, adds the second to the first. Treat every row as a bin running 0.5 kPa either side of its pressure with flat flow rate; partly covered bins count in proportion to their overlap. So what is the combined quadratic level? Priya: 30.4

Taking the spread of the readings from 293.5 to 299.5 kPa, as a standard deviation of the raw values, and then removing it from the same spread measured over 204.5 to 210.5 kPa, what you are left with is 0.3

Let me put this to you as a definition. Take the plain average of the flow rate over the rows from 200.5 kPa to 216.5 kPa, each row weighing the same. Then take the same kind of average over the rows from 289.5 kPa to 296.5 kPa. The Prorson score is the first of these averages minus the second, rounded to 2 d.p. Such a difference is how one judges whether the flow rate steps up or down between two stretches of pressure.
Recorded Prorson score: 0.93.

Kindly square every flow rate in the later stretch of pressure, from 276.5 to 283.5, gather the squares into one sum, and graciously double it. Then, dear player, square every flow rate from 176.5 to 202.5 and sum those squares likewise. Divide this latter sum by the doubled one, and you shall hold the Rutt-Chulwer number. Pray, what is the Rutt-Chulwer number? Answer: 1.8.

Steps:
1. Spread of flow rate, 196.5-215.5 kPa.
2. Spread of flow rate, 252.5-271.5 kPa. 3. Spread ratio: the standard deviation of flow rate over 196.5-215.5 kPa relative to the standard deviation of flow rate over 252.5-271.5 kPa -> 1.3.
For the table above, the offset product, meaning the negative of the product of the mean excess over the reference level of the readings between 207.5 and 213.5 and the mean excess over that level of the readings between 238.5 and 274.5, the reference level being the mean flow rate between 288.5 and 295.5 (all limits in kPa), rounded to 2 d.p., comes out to 1.39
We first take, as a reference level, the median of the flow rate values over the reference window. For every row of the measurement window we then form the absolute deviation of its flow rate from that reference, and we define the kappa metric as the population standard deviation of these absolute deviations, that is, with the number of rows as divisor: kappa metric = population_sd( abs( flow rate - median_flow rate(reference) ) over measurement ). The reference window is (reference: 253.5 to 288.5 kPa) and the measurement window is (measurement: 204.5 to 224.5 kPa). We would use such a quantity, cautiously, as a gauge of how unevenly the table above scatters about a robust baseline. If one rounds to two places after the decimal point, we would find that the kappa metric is 0.67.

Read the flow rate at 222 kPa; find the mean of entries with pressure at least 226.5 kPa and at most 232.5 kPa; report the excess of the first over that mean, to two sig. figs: -1.0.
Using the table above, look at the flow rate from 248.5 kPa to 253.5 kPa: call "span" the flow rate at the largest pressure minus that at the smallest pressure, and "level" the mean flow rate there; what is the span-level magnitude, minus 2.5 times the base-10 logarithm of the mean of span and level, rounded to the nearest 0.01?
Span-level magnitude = -2.29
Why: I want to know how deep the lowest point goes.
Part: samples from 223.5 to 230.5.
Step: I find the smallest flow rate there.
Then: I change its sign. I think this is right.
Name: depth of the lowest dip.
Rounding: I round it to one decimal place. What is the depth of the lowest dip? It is -16.6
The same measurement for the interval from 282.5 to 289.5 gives -14.7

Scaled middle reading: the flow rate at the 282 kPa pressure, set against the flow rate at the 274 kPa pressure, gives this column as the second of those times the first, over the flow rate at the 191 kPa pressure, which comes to 15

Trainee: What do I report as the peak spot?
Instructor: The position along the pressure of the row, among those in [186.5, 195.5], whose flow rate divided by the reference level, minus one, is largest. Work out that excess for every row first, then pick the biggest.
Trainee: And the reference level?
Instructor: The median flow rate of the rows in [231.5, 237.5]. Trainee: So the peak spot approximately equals 195 kPa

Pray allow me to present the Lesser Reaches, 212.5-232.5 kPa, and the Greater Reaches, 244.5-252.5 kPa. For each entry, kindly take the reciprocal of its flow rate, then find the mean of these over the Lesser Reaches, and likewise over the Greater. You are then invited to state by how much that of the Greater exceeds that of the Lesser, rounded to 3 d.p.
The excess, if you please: 0.011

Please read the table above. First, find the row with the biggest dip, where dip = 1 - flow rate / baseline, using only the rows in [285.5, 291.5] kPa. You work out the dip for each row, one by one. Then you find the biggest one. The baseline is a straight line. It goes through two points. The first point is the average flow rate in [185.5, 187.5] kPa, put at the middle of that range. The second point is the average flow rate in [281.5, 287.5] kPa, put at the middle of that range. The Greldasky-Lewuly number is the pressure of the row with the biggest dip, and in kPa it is 291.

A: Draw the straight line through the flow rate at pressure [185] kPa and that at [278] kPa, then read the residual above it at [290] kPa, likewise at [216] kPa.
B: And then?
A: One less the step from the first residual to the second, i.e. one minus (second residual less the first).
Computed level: 1.2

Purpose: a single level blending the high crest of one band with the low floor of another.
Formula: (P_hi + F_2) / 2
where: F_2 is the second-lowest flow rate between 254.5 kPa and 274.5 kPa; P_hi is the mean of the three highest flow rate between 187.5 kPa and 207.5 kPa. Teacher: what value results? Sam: 15.4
